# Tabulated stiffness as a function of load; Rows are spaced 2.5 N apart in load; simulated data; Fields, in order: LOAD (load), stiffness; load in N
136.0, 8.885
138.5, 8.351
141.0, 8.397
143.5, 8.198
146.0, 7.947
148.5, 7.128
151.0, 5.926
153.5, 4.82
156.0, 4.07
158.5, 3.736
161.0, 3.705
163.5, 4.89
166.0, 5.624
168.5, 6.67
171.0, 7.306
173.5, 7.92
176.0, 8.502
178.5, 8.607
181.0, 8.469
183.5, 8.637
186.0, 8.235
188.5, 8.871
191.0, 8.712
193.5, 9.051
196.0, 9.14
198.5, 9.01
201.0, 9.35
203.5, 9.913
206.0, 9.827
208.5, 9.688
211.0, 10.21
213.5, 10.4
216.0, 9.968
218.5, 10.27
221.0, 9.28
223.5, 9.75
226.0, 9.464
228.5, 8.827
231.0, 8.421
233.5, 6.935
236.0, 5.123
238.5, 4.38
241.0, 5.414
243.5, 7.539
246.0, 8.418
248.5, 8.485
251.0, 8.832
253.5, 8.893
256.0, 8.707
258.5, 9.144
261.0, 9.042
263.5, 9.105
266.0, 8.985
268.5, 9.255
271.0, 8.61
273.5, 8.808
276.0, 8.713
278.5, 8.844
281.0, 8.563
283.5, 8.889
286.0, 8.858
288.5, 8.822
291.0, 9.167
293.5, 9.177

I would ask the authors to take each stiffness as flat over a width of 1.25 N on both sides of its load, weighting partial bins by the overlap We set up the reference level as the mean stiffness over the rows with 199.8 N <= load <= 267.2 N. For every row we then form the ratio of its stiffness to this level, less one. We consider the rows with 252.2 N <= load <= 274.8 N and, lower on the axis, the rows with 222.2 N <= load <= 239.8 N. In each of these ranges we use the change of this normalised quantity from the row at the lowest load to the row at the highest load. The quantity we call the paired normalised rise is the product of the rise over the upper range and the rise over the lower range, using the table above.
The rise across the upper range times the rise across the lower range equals 0.0061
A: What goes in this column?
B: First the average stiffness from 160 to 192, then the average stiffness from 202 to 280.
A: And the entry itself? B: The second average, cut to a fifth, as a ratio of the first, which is 0.23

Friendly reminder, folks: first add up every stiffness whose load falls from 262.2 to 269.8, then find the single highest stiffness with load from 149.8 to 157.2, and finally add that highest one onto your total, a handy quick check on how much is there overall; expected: 33.3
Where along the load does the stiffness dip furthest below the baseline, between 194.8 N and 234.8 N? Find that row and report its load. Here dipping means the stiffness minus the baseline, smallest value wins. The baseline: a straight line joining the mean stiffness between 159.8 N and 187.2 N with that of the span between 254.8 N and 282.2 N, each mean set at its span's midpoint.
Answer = 233.5 N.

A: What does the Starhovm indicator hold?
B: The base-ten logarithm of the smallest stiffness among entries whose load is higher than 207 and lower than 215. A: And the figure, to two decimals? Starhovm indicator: 0.99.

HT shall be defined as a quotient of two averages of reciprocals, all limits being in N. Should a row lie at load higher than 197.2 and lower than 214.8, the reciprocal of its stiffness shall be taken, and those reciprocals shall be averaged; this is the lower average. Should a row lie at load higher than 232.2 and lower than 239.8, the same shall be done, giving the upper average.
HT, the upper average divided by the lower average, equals 1.8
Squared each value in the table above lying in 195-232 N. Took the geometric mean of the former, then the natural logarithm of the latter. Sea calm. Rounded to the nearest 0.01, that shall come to 4.51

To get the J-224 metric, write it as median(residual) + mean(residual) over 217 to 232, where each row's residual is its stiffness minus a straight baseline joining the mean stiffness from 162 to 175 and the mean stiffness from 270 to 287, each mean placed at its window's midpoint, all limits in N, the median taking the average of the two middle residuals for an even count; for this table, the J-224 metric 3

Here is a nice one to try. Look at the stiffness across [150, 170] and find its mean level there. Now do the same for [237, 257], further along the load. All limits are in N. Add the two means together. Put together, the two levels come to 12.5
